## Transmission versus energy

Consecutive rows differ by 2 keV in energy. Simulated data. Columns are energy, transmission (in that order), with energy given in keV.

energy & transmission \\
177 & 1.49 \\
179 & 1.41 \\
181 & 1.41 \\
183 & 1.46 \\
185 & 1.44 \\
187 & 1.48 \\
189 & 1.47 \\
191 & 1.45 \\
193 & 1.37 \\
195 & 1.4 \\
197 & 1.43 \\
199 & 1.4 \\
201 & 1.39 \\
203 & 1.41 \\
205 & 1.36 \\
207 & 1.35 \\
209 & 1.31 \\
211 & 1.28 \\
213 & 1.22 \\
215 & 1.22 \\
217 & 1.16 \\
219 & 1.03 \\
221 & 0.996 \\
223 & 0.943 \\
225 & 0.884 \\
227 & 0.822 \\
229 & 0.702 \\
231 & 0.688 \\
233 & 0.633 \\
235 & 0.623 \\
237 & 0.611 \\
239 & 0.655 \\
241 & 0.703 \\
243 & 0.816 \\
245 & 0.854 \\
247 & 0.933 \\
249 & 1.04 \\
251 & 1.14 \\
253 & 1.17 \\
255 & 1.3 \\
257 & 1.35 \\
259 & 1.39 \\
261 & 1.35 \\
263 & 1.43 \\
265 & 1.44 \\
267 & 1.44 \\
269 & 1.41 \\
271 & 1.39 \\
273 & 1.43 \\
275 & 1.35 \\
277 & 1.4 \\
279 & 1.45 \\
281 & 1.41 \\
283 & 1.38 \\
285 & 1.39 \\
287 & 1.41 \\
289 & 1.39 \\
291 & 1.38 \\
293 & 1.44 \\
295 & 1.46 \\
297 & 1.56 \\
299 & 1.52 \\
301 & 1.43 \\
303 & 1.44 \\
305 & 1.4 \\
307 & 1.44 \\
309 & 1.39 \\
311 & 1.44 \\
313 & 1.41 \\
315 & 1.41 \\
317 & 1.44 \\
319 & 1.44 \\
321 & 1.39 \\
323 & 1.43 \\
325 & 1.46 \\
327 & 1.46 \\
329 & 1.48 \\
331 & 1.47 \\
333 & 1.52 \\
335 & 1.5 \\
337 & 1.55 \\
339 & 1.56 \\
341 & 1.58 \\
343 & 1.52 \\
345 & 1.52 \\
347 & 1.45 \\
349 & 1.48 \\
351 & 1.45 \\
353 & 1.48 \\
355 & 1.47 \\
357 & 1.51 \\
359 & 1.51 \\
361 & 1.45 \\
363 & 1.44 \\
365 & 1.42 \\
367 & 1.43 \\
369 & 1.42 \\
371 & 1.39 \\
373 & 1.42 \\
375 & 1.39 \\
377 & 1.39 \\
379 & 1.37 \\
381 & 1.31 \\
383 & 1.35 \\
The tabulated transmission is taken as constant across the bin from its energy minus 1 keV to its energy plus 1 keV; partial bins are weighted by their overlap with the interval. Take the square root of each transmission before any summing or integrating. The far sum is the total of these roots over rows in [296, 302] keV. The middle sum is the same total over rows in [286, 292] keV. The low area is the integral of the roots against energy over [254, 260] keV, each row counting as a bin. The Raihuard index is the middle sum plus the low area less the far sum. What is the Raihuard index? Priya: 6.8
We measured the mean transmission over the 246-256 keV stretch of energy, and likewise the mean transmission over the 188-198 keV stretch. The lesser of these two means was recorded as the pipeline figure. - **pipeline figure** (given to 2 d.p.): 1.12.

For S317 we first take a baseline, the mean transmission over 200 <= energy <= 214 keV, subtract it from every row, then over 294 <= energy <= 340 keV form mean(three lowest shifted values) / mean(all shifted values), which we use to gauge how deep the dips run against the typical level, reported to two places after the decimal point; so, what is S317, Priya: 0.48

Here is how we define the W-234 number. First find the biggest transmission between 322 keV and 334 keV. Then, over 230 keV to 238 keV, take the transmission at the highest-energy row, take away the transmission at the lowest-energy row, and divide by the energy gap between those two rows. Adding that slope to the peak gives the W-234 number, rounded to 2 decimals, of 1.51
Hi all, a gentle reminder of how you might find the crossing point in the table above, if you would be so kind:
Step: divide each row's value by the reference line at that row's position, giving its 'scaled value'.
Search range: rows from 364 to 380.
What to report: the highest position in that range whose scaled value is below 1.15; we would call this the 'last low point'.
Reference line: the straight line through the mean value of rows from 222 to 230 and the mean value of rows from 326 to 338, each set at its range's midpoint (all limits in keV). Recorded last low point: 379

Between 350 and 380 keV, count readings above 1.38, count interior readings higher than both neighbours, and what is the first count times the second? 42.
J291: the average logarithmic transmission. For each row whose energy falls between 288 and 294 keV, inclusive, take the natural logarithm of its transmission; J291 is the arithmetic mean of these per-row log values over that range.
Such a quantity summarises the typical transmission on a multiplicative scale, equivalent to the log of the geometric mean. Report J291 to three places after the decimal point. 0.339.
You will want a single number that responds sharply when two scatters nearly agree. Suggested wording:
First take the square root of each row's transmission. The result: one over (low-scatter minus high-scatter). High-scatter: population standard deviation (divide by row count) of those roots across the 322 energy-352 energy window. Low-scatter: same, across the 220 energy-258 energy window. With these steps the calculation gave 10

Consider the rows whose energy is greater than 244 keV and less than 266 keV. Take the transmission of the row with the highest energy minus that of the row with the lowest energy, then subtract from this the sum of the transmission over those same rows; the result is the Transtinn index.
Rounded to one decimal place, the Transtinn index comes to -12.8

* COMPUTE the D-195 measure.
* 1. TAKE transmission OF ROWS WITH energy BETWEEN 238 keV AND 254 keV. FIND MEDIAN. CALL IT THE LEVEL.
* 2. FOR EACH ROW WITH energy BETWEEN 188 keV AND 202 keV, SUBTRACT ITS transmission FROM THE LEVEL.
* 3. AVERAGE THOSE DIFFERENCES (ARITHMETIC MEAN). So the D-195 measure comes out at -0.52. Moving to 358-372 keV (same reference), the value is -0.54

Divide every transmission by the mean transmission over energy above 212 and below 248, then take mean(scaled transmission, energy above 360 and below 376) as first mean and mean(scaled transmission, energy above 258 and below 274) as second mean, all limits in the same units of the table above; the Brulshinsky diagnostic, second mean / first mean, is 0.99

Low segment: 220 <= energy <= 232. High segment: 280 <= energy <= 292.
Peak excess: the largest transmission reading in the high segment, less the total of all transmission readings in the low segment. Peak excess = -3.6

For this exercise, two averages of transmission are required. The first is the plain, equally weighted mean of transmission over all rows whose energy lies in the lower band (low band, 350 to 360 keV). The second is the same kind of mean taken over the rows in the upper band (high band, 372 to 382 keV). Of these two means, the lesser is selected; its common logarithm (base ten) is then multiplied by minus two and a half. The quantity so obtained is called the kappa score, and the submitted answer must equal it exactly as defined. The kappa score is -0.35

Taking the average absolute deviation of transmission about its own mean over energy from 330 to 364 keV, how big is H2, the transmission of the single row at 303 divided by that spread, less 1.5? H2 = 41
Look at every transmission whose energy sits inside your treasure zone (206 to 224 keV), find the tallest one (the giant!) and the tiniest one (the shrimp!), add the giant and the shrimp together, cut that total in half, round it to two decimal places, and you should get 1.15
